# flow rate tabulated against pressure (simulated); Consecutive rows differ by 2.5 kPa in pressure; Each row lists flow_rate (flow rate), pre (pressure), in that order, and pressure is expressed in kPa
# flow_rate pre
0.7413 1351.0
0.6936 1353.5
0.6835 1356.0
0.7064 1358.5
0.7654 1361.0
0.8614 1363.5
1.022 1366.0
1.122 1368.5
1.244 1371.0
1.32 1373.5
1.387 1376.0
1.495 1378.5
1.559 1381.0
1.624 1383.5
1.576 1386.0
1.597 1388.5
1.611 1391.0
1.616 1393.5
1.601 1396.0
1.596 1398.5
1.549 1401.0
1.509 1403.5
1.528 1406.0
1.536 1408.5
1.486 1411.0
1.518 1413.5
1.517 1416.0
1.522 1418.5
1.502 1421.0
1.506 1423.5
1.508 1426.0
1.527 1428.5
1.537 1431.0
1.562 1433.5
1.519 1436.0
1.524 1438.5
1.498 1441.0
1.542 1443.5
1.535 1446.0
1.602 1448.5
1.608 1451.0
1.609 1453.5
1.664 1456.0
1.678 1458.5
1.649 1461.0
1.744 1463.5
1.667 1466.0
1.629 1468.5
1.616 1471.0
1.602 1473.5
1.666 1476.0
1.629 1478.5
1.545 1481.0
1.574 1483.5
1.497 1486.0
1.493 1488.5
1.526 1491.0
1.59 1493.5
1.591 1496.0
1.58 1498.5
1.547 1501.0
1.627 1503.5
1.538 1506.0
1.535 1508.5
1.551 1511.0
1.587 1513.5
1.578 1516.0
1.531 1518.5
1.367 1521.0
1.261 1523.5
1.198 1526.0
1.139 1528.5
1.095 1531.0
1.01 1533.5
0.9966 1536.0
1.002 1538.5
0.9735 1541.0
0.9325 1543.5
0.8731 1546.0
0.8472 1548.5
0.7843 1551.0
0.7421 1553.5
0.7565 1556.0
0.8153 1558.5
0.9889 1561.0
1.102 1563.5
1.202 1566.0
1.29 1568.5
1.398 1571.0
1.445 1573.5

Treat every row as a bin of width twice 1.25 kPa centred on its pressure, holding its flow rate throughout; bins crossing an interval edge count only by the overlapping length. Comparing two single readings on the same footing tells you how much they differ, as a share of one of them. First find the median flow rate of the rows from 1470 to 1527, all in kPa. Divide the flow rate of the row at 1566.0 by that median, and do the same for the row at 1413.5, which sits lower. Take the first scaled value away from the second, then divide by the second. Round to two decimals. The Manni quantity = 0.21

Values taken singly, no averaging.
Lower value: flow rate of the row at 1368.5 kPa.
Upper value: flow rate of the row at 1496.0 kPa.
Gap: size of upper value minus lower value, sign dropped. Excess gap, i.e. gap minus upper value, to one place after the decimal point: -1.1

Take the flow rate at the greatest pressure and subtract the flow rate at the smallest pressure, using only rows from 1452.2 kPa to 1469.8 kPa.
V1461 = 0.0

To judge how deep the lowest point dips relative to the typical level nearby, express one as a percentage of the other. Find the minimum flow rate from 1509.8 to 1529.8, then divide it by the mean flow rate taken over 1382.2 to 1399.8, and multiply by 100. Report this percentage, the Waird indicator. 71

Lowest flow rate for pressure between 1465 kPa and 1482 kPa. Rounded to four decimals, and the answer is 1.5450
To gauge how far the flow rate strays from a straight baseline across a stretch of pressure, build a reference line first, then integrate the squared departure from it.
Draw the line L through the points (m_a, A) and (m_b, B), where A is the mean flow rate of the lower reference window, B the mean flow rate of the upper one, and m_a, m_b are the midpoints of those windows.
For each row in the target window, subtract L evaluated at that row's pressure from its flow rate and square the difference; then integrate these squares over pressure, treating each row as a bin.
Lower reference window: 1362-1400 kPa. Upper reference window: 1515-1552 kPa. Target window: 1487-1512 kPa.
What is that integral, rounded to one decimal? 3.7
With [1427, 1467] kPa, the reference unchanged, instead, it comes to 4.2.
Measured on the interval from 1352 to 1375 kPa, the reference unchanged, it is 7.4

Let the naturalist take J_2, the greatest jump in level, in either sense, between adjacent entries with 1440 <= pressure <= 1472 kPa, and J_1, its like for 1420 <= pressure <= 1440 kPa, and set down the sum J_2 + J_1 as 0.138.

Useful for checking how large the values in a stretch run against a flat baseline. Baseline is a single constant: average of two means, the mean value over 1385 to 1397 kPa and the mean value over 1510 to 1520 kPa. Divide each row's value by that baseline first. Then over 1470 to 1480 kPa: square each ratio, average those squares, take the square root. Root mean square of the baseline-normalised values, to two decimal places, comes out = 1.03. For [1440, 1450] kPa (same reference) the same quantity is 0.98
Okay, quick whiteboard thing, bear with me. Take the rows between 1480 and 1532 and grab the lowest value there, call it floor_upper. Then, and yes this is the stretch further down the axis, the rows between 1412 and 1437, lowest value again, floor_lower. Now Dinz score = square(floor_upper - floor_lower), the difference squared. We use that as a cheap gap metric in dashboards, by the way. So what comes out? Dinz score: 0.17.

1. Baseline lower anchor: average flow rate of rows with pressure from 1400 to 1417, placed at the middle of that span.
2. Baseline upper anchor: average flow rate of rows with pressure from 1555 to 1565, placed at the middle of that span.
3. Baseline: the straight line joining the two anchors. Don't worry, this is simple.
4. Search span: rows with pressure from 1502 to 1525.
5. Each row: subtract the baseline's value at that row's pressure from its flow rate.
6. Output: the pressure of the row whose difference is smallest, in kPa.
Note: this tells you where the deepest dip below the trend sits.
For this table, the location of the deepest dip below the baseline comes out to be 1523.5 kPa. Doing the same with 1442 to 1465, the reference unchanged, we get 1443.5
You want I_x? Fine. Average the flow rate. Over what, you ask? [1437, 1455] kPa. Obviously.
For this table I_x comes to 1.56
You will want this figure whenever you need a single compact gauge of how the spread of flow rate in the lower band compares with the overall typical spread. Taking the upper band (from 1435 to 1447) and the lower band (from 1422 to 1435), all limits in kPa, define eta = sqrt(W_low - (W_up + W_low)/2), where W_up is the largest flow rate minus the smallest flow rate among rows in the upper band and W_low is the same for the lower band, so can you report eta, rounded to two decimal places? 0.08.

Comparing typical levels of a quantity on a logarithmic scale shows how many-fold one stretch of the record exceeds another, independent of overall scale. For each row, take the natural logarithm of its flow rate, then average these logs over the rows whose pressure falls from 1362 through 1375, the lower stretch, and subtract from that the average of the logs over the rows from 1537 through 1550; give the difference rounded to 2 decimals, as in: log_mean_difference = 0.18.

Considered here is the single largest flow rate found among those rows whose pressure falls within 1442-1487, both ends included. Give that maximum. 1.744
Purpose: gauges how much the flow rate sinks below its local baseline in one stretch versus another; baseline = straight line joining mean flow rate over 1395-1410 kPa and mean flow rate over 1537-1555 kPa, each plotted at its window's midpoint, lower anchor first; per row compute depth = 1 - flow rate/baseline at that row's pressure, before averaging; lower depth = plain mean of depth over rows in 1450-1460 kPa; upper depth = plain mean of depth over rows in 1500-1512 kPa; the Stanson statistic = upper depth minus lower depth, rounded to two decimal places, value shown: -0.21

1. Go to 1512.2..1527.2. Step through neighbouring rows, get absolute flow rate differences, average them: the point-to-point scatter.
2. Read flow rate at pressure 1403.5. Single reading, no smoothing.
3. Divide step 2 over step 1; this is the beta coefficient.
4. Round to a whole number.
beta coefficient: 19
